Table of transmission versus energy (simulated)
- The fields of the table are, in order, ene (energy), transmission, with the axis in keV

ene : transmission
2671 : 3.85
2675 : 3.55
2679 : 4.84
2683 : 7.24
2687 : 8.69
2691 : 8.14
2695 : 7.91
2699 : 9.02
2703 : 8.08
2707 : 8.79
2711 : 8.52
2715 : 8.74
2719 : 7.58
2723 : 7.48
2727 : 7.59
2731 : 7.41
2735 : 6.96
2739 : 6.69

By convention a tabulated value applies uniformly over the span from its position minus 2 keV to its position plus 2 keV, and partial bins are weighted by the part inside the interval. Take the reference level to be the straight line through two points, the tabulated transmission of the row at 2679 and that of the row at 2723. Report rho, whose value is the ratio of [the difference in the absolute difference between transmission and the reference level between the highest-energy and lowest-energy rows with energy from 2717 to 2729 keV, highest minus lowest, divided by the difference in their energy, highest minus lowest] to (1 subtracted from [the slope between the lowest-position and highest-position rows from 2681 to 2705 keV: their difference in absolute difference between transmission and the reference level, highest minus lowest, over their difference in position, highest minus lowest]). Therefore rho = 0.03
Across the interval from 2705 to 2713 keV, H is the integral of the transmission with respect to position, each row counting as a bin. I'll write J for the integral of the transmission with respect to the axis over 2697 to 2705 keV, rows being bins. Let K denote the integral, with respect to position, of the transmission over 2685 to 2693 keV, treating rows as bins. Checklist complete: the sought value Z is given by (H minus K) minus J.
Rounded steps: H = 69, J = 68.4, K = 67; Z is -66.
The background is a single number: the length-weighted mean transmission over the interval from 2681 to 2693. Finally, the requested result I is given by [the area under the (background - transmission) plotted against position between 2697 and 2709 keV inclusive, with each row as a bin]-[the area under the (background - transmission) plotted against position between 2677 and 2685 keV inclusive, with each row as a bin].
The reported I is -23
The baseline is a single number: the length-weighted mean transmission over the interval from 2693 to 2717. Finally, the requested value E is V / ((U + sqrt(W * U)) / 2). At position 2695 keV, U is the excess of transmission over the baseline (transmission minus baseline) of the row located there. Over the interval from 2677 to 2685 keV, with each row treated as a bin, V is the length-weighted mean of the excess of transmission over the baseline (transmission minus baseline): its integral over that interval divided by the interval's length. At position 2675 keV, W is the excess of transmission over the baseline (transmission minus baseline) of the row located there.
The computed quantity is -4.4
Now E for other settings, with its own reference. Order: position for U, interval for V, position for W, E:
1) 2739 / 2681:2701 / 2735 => 4.4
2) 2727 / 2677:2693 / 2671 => -2.2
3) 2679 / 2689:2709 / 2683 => 0.2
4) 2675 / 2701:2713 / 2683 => 0.0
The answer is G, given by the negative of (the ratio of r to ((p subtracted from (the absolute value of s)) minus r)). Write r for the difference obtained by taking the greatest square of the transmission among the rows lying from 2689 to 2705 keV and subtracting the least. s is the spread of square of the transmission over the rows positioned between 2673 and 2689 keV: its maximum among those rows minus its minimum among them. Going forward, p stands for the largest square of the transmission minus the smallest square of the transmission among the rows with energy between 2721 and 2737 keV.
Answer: -0.5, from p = 9.2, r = 19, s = 63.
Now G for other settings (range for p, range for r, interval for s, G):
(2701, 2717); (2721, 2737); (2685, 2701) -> 3.9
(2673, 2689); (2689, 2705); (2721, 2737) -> 0.3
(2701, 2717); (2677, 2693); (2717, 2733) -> 0.8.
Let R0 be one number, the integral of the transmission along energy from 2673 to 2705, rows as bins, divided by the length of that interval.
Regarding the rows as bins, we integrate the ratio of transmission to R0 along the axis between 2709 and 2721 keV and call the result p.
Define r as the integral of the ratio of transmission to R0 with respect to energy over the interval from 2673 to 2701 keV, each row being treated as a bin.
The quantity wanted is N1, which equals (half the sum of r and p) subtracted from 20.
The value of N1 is -0.7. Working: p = 14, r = 27.5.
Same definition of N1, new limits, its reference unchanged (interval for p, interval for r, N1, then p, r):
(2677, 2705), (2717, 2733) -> -3.4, 30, 16.7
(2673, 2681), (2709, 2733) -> 4.5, 5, 26.3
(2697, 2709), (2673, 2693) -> 3.8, 14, 18.1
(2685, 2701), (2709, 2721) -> 3.7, 19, 13.8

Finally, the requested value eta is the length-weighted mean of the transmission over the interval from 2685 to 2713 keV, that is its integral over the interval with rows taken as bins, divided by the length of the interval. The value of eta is 8.45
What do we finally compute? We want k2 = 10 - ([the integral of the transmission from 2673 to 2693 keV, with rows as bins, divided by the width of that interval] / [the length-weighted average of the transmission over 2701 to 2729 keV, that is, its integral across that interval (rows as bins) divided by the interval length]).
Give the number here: 9.20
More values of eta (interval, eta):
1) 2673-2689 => 6.08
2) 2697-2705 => 8.55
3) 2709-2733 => 7.89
